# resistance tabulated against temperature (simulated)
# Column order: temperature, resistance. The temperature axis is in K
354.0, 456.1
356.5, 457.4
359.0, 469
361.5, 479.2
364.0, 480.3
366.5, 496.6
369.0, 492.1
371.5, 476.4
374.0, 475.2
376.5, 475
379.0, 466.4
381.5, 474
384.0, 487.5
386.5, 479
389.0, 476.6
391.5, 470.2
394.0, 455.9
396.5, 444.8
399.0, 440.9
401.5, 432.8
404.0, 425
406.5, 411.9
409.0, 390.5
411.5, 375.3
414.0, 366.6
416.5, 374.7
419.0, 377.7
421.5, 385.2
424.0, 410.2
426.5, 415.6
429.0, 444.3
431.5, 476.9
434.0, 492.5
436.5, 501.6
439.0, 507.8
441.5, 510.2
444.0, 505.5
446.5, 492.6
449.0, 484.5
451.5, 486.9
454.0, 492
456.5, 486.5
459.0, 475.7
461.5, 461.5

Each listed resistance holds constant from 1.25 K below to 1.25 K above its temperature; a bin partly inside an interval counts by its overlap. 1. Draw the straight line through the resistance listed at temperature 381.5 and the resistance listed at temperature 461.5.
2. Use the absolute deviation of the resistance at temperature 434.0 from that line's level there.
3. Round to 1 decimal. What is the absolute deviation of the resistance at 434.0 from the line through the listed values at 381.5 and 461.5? 26.7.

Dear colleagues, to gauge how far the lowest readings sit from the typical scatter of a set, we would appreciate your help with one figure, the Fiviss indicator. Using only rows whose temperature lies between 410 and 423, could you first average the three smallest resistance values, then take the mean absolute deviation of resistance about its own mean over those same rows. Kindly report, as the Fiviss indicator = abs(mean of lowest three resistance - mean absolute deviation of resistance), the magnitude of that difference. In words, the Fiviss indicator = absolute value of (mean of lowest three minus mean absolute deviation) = 368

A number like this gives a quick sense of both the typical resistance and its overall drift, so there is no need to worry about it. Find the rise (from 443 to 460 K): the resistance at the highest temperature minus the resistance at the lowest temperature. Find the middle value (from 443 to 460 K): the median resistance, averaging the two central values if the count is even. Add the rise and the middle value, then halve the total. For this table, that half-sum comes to 229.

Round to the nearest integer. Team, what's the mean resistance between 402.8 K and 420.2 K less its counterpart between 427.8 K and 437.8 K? -90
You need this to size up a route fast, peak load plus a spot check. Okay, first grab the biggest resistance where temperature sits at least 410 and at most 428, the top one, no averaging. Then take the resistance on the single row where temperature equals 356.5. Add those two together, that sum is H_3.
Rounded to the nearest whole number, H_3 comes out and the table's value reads 873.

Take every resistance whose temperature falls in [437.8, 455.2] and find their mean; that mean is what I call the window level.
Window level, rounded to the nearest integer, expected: 497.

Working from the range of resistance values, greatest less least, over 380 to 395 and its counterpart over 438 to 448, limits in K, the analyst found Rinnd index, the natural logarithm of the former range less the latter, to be 2.64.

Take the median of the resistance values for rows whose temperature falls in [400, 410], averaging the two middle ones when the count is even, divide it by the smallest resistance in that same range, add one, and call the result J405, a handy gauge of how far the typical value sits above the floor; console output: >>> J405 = 2.07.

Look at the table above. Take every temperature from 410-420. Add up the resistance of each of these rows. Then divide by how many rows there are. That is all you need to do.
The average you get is 374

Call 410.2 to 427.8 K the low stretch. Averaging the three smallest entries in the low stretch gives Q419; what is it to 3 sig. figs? 372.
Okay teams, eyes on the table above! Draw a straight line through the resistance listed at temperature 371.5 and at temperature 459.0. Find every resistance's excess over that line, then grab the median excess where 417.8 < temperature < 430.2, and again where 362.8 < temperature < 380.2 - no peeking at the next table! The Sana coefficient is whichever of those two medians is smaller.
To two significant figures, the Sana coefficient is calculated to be -66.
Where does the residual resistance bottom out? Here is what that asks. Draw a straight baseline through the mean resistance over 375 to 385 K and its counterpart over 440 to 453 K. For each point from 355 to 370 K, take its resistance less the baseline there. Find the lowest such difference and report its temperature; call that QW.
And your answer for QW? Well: 356.5 K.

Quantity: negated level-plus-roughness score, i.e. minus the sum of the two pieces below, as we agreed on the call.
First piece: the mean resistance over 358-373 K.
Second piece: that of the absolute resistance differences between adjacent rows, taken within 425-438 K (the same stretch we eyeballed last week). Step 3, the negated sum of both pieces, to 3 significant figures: -504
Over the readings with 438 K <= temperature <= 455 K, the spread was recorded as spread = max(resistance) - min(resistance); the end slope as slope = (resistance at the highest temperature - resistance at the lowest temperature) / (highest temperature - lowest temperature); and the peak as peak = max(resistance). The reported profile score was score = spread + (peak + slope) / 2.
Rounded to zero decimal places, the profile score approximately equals 280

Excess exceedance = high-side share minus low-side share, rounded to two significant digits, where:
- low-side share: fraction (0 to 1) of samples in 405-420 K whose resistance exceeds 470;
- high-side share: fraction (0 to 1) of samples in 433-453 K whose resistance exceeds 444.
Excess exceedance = 1.0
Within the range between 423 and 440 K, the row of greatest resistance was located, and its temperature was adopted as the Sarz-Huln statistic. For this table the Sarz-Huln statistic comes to 439.0 K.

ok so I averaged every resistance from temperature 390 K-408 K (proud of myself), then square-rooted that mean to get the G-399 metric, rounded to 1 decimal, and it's 21.0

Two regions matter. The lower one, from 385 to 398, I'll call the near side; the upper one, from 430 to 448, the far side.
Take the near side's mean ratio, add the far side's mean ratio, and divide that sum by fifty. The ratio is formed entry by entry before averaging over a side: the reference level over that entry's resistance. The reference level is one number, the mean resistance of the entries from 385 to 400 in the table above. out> 0.038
